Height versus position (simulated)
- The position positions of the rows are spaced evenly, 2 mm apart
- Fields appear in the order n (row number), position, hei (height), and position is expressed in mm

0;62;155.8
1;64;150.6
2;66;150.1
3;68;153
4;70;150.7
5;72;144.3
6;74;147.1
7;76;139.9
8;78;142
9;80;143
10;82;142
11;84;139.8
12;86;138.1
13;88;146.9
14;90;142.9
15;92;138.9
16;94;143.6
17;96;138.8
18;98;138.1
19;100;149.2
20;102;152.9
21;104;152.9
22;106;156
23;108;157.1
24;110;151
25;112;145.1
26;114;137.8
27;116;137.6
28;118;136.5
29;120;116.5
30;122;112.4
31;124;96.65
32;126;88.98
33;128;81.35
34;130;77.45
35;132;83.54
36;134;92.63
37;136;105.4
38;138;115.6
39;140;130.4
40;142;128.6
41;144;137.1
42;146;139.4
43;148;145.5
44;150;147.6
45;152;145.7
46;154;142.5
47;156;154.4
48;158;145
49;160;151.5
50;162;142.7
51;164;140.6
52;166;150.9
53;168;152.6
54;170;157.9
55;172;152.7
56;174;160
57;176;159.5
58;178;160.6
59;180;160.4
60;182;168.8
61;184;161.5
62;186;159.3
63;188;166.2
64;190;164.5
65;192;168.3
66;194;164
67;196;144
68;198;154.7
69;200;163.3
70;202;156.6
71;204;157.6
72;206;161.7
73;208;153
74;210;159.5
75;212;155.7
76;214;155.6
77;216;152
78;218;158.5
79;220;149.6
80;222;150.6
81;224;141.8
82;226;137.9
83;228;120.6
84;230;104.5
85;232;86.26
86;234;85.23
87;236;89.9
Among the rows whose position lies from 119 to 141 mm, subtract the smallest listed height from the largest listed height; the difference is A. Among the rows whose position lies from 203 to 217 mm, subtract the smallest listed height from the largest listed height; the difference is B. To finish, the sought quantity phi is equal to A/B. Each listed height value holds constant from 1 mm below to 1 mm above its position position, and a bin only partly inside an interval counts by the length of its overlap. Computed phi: 5.5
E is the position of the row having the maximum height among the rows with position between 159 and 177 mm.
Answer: 174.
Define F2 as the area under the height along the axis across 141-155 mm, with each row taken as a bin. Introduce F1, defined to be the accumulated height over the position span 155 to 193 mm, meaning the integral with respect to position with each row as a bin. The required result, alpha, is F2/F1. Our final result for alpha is 0.3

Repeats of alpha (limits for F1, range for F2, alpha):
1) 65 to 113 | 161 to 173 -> 0.3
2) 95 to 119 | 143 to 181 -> 1.6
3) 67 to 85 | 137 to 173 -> 2.0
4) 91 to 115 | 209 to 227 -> 0.8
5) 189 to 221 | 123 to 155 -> 0.7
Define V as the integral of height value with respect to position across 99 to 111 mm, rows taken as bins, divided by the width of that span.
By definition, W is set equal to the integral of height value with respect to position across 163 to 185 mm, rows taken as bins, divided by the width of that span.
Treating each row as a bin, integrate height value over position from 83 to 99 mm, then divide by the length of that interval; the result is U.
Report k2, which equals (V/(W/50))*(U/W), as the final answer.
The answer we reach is 44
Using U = 141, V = 153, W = 157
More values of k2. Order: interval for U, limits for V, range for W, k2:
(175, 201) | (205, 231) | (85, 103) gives 57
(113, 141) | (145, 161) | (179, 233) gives 35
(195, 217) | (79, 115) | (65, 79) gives 53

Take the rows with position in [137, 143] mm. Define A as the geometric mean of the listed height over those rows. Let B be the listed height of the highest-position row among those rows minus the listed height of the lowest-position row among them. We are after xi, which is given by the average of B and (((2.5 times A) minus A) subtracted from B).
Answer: -81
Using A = 125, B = 13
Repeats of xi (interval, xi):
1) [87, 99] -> -115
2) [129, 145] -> -20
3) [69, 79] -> -117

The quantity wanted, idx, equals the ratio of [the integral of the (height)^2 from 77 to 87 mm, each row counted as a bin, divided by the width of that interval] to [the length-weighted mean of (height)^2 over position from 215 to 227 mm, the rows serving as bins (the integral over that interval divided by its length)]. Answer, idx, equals 0.90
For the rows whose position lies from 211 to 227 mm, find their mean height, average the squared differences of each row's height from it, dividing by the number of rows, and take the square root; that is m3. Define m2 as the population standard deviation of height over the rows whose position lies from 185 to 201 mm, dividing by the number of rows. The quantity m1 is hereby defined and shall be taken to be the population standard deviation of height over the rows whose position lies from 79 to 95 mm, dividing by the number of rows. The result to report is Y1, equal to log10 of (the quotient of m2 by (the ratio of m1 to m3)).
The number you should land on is 1.26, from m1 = 3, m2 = 7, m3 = 7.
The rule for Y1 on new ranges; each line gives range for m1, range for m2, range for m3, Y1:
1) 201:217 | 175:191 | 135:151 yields 1.18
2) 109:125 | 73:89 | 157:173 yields -0.02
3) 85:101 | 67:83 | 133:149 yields 1.26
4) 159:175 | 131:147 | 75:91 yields 0.89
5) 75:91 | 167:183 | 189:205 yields 1.14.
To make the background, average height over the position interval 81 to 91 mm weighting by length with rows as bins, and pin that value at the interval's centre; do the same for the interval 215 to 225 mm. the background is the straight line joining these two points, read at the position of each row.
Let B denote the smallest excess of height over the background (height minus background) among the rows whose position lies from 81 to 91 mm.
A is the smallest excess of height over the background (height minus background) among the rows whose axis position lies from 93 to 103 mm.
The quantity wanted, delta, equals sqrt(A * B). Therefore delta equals 4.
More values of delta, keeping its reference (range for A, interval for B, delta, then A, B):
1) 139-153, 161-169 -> 10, -17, -6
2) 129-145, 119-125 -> 57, -67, -48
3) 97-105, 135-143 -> 14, -5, -40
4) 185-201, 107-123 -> 13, -5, -32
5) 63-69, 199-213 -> 6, 9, 3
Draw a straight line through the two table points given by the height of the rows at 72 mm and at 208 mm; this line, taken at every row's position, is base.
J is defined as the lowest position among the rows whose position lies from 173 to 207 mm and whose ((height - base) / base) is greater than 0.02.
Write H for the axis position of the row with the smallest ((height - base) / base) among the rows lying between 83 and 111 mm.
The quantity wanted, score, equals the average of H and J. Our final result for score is 136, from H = 98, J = 174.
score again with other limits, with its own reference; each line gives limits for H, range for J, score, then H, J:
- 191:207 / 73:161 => 148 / 196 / 100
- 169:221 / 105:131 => 151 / 196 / 106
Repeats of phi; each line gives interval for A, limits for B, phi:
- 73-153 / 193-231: 1.3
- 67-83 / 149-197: 0.5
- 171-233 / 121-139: 2.2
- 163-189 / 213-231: 0.5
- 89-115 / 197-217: 1.7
